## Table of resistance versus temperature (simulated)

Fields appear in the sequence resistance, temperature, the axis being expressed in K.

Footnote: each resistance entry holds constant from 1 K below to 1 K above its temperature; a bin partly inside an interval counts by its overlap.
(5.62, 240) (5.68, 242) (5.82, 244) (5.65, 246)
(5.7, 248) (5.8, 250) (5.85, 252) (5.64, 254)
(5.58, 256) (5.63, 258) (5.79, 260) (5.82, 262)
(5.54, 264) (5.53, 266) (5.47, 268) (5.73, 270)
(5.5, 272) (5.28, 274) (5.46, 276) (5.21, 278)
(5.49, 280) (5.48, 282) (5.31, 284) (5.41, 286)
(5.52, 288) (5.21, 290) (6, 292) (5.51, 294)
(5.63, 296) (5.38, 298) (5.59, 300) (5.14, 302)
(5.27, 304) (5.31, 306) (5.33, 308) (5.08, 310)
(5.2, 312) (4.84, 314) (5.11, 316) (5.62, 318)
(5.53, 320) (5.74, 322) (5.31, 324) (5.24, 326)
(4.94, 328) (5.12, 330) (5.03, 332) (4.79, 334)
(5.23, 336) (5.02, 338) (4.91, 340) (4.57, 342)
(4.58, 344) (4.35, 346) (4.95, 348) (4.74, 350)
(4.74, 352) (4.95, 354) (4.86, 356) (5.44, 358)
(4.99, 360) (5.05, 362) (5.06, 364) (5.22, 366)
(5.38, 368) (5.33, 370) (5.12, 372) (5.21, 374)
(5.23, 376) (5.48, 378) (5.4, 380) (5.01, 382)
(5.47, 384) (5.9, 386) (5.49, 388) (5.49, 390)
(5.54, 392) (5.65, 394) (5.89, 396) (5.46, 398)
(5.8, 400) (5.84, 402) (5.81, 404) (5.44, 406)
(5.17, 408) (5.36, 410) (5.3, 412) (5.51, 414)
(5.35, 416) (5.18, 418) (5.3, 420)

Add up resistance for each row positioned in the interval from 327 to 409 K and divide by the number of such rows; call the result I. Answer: 5.21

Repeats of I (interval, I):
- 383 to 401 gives 5.63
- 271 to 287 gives 5.39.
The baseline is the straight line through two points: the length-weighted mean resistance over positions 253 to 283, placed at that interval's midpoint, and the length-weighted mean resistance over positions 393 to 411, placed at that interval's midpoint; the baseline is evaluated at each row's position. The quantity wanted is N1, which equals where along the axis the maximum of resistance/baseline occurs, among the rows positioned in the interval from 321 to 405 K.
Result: 386 K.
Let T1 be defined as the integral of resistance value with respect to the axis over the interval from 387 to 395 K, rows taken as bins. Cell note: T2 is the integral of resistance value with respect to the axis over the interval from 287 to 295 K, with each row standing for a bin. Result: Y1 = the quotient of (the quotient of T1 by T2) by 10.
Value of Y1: 0.100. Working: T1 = 44.3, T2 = 44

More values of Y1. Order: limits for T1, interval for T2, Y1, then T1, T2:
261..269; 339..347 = 0.121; 44.7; 37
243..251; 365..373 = 0.109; 45.9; 42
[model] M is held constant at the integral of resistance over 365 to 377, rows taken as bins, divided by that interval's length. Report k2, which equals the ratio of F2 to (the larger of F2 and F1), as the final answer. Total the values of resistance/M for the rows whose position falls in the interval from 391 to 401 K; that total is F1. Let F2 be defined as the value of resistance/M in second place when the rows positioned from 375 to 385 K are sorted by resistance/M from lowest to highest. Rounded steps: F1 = 5.40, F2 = 1.00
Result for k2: 0.185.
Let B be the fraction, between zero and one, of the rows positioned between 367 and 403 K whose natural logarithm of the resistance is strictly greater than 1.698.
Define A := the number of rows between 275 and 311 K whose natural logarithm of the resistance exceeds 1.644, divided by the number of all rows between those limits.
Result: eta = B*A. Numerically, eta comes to 0.5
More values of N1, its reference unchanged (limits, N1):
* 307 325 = 322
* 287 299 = 292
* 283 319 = 292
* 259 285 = 262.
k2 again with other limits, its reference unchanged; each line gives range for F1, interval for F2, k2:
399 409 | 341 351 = 0.163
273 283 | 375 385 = 0.194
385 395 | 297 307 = 0.188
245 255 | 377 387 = 0.189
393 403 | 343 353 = 0.160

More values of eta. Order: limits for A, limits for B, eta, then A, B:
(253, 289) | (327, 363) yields 0.0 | 1.00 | 0.0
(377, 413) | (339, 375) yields 0.0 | 0.89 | 0.0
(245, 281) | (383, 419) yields 0.6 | 1.00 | 0.6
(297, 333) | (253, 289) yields 0.4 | 0.61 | 0.7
